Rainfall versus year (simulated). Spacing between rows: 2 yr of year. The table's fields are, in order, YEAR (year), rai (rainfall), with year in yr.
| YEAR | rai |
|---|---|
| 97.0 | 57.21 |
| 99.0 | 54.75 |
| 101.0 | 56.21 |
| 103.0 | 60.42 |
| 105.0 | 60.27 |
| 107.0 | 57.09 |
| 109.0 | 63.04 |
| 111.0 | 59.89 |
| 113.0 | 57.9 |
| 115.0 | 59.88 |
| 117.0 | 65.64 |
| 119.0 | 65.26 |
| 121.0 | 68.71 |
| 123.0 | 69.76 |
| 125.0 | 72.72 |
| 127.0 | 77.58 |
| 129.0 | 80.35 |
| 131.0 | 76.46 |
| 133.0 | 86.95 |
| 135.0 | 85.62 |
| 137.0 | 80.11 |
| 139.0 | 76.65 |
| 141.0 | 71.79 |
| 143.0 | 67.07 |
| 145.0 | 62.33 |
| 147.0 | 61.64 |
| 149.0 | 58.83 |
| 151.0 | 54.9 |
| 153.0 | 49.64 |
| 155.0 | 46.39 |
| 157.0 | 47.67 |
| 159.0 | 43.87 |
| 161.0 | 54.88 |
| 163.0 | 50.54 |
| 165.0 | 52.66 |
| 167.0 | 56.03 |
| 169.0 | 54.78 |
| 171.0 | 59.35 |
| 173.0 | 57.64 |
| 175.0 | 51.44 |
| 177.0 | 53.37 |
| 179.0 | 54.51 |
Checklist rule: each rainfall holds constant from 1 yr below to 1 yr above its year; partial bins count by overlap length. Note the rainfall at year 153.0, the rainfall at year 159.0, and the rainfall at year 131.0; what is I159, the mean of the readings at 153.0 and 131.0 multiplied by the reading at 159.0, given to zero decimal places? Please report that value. 2766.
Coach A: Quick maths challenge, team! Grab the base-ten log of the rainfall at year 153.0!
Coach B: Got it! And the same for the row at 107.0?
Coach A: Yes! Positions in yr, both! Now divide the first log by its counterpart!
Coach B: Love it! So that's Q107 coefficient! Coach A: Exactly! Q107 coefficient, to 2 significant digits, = 0.97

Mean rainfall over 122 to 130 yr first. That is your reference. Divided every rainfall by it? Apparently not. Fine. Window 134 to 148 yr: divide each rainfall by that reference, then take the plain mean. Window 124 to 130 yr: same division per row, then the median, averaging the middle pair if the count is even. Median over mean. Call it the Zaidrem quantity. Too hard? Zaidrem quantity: 1.1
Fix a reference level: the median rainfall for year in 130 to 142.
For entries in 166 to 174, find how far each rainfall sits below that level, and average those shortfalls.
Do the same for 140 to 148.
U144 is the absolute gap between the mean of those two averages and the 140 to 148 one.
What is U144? 4.4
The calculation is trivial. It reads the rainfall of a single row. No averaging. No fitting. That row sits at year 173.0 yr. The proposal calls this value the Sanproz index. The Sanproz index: 57.64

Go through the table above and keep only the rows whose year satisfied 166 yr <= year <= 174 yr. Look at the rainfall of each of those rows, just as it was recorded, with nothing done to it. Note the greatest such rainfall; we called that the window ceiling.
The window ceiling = 59.35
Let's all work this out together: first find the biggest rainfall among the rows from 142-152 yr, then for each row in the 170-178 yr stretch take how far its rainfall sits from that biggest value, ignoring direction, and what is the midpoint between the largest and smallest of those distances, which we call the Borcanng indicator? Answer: 12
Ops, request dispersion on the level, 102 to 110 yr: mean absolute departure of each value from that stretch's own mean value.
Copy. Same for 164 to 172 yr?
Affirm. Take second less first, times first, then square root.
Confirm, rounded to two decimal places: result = 0.82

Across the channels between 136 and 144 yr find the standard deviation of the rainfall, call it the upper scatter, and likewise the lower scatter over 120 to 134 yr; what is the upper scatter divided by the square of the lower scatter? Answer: 0.14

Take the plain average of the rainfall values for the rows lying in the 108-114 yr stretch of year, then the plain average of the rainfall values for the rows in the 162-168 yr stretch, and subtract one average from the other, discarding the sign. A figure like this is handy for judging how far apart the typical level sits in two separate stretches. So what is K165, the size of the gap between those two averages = 7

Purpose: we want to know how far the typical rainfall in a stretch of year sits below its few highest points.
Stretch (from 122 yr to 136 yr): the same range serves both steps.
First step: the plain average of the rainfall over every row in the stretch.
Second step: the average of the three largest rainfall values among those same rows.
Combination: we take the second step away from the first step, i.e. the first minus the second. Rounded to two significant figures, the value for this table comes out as -5.8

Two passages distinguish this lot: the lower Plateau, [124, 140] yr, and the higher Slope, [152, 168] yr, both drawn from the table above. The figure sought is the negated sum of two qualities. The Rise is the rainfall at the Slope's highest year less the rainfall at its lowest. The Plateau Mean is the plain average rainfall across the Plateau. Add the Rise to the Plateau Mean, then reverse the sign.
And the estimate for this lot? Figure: -86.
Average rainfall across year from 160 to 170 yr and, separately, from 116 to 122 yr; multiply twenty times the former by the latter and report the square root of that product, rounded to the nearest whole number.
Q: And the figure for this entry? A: 268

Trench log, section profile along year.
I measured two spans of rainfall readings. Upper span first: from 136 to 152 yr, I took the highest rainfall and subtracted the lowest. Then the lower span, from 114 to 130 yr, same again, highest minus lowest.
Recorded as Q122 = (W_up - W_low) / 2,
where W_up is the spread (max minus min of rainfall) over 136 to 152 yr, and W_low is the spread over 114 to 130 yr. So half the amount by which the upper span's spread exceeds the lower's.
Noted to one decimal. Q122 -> 2.4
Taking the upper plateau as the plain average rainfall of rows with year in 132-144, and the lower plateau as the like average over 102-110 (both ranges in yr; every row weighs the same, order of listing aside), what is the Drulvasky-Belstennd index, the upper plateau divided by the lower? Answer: 1.30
